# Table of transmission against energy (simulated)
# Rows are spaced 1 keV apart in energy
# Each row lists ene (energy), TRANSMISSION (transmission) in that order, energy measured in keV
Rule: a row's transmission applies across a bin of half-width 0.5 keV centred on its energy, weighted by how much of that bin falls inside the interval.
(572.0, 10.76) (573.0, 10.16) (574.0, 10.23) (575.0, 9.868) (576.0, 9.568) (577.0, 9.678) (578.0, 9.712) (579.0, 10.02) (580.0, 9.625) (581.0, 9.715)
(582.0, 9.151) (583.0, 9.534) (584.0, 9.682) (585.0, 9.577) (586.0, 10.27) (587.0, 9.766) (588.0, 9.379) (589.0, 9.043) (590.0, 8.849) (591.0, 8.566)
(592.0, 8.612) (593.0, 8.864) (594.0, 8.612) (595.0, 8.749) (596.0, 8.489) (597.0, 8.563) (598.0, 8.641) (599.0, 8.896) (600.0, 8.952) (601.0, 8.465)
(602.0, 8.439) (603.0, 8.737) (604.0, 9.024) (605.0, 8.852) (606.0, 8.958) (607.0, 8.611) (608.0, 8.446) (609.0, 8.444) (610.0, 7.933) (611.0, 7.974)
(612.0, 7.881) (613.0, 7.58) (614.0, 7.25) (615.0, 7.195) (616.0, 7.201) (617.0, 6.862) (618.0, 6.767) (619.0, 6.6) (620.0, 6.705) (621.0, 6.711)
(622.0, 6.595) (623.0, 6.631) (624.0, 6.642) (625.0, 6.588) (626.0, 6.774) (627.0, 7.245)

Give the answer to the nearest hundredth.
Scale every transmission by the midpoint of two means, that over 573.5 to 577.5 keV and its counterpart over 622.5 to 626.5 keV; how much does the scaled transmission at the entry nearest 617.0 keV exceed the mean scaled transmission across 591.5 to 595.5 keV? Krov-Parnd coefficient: -0.22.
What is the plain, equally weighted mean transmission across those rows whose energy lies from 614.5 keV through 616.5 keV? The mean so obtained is 7.2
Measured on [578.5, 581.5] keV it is 9.8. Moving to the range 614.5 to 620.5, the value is 6.9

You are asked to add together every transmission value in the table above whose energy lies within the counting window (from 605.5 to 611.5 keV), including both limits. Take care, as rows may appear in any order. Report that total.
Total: 50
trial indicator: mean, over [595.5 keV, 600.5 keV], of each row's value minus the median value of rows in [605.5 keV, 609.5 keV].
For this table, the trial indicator 0.18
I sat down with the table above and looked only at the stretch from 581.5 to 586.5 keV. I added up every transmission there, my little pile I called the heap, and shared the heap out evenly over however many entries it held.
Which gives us 9.6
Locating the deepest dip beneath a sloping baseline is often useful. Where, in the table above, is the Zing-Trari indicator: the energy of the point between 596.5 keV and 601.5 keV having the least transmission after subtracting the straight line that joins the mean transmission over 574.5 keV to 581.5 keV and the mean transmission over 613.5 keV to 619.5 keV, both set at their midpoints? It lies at 597.0 keV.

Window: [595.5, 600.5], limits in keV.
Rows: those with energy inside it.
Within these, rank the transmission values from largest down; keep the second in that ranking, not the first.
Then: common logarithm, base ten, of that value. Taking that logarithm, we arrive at 0.95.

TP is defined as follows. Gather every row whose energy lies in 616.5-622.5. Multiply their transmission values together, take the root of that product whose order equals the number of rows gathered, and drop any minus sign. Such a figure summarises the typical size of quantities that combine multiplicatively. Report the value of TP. 6.7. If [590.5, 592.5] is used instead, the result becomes 8.6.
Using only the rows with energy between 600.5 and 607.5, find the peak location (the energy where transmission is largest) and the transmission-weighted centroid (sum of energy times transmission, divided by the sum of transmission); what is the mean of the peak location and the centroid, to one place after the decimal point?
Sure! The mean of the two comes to 604.0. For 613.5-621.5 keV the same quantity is 615.7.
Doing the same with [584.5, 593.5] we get 587.4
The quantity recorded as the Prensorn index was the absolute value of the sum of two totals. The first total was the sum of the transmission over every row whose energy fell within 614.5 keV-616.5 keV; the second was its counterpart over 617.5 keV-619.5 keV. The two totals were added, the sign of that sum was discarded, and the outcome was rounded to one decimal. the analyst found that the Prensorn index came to 27.8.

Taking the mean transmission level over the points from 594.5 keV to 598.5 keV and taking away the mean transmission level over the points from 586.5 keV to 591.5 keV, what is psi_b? -0.5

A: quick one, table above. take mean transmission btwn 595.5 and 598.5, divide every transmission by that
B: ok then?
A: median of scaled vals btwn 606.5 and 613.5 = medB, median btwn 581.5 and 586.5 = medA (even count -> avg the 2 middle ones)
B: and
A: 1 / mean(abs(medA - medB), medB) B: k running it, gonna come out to 1.79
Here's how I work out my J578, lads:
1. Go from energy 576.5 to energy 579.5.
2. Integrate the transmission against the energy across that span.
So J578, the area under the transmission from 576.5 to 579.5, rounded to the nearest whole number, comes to 29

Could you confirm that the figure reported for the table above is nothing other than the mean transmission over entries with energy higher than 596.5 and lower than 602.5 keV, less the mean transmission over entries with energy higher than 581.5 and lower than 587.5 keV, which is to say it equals -1.00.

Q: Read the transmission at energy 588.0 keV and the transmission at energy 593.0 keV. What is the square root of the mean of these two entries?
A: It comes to 3.02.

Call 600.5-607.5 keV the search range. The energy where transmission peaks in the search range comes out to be 604.0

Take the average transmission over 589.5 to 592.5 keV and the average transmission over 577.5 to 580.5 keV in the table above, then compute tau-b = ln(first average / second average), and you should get -0.12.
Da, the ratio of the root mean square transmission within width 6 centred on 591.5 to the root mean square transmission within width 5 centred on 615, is 1.21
